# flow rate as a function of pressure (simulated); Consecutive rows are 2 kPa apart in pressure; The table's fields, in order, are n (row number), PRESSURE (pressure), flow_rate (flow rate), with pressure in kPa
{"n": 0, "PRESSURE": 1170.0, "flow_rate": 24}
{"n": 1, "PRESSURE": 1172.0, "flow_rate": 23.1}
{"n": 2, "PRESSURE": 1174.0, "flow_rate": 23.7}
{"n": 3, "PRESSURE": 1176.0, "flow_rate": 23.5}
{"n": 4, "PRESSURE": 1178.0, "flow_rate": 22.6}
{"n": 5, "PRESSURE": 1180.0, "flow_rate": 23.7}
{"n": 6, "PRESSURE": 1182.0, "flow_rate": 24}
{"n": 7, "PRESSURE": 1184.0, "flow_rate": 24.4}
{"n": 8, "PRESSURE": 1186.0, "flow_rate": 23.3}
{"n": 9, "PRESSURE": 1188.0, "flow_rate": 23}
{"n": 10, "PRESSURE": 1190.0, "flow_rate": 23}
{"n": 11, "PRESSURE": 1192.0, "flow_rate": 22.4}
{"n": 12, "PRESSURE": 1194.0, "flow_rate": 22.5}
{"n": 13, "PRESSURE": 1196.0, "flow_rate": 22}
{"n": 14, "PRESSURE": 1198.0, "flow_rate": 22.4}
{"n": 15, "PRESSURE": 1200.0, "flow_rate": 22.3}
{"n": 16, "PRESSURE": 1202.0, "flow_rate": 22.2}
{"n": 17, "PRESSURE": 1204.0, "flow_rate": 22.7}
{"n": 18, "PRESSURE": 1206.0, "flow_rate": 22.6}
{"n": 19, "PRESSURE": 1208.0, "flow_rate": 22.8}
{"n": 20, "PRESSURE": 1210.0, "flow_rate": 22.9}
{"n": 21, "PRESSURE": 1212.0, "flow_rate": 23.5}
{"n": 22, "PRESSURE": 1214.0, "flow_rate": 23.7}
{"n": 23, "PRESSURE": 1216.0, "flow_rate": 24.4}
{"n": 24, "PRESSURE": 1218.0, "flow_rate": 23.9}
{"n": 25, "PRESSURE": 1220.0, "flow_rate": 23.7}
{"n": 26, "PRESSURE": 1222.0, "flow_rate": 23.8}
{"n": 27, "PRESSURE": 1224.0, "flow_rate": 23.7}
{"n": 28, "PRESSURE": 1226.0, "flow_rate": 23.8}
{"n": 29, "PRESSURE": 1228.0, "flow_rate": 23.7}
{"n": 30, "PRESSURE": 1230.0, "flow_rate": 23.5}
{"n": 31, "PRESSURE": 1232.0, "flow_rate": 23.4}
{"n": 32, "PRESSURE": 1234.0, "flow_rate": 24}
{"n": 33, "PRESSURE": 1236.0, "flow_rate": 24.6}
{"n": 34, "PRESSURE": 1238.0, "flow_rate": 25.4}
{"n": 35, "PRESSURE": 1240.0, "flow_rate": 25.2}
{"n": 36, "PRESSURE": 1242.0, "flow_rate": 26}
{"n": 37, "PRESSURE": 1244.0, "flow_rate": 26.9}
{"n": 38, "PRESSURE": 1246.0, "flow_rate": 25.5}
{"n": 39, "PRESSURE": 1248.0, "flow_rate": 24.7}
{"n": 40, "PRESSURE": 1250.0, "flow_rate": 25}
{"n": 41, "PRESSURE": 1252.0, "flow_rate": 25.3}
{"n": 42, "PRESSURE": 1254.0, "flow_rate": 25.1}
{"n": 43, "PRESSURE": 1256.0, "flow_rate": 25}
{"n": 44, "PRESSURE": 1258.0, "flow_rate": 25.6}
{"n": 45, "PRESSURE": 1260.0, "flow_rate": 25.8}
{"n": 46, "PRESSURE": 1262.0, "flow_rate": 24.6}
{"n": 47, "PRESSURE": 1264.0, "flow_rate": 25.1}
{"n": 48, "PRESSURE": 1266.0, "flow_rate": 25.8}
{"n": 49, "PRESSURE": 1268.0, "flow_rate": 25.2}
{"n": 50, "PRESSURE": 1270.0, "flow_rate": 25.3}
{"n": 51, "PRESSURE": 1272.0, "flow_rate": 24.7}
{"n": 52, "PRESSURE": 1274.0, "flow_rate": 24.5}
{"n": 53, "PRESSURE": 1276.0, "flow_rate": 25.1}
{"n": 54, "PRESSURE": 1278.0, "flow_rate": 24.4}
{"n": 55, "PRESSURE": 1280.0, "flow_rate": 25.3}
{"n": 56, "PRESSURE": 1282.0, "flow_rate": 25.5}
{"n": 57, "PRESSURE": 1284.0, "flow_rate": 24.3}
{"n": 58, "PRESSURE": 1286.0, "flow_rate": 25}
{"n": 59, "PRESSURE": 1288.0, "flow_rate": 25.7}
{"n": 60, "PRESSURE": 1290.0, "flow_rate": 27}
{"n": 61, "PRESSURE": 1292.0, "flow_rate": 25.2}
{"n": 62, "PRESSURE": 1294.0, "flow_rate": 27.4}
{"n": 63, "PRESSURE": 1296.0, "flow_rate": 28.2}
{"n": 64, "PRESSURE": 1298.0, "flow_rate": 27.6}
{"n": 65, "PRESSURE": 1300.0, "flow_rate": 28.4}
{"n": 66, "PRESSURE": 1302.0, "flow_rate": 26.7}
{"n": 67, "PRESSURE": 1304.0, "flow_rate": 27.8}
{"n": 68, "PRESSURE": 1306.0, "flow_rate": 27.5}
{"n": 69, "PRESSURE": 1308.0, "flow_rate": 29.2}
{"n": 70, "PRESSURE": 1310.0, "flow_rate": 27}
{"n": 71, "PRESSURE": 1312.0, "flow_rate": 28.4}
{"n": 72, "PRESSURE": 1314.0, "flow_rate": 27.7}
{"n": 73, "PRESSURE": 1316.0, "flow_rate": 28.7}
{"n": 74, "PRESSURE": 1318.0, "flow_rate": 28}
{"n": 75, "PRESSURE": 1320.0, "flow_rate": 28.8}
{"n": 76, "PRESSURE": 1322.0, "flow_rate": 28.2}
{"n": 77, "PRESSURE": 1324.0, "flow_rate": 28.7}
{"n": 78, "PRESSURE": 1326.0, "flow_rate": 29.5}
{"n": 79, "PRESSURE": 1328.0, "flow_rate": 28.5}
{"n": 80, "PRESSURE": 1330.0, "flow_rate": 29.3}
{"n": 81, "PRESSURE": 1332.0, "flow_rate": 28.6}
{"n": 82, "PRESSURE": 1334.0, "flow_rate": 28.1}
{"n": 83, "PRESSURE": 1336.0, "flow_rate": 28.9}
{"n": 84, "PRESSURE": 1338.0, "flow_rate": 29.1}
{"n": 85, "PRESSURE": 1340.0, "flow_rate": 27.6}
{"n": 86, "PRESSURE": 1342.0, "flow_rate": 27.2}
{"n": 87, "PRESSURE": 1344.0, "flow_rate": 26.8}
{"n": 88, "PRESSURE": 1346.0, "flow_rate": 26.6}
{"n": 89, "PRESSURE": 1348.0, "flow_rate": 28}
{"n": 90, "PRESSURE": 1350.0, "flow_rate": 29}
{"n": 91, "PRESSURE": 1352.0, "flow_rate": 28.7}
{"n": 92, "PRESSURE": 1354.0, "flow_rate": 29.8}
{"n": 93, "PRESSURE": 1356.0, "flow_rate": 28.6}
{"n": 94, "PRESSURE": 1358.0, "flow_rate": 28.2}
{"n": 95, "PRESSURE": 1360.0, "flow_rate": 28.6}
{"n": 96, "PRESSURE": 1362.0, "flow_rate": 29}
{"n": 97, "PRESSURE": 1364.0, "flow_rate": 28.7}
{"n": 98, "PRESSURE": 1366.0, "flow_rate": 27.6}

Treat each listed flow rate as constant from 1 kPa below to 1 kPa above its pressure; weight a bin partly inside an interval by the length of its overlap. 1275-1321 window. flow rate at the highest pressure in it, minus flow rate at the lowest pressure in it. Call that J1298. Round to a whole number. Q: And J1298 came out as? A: 4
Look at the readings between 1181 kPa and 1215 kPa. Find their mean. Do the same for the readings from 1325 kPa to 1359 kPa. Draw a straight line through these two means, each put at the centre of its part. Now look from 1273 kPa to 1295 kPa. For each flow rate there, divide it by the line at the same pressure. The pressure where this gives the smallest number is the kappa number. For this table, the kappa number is 1284.0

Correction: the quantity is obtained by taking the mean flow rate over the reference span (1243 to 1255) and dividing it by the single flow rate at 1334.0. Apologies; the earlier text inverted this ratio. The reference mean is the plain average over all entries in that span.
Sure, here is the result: 0.90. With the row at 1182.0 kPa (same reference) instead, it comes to 1.06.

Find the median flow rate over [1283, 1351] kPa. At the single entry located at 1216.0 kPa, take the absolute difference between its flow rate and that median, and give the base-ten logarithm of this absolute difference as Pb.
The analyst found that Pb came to 0.56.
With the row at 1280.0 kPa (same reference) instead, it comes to 0.43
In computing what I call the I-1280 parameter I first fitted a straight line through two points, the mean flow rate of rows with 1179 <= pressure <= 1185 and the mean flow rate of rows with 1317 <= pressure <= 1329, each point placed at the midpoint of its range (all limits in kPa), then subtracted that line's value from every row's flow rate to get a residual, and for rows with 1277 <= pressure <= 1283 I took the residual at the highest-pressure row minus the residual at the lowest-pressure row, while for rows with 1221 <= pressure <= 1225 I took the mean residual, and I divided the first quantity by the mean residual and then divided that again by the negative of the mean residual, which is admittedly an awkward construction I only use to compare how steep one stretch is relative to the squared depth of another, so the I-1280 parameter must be -0.37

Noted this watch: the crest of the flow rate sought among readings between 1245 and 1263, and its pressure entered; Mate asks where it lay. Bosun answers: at 1260.0 kPa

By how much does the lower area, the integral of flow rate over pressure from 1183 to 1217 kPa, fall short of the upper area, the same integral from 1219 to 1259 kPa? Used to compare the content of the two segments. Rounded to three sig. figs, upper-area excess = 208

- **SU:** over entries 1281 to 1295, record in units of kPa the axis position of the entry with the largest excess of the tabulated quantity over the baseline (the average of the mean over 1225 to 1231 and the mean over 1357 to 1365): 1294.0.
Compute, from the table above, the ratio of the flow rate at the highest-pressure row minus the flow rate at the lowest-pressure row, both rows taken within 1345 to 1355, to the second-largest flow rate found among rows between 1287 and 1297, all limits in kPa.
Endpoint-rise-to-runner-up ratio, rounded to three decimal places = 0.117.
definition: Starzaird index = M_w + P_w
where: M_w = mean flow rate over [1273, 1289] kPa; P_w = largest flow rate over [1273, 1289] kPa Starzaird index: 51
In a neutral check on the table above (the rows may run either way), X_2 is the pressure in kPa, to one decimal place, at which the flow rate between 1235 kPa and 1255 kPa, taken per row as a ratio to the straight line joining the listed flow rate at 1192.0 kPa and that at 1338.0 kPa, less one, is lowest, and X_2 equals 1248.0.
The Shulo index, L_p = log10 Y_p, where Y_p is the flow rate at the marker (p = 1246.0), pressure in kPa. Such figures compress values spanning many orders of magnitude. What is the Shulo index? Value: 1.41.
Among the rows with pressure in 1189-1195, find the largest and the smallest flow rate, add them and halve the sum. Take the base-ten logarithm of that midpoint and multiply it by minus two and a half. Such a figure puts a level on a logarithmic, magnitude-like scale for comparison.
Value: -3.39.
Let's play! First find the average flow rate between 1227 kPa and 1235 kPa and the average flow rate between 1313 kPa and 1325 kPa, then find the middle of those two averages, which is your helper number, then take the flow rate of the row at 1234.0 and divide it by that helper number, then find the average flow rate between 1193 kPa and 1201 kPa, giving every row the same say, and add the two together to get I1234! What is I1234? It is 23.2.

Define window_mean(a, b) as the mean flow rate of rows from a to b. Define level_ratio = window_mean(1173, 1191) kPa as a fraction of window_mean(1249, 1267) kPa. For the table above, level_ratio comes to 0.929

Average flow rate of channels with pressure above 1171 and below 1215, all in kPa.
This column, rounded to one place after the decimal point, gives 23.0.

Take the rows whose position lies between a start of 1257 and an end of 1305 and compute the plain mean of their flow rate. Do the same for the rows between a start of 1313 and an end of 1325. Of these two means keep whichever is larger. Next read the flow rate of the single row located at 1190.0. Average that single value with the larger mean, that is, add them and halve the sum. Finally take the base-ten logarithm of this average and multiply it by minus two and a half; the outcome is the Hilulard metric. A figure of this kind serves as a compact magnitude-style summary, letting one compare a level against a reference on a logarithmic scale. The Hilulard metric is -3.52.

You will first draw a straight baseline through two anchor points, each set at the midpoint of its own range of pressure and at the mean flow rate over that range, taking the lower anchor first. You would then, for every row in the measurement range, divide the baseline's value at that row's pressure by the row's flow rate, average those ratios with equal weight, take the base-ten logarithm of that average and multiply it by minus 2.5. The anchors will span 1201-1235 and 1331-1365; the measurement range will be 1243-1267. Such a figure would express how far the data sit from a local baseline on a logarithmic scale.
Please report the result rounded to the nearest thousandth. 0.023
